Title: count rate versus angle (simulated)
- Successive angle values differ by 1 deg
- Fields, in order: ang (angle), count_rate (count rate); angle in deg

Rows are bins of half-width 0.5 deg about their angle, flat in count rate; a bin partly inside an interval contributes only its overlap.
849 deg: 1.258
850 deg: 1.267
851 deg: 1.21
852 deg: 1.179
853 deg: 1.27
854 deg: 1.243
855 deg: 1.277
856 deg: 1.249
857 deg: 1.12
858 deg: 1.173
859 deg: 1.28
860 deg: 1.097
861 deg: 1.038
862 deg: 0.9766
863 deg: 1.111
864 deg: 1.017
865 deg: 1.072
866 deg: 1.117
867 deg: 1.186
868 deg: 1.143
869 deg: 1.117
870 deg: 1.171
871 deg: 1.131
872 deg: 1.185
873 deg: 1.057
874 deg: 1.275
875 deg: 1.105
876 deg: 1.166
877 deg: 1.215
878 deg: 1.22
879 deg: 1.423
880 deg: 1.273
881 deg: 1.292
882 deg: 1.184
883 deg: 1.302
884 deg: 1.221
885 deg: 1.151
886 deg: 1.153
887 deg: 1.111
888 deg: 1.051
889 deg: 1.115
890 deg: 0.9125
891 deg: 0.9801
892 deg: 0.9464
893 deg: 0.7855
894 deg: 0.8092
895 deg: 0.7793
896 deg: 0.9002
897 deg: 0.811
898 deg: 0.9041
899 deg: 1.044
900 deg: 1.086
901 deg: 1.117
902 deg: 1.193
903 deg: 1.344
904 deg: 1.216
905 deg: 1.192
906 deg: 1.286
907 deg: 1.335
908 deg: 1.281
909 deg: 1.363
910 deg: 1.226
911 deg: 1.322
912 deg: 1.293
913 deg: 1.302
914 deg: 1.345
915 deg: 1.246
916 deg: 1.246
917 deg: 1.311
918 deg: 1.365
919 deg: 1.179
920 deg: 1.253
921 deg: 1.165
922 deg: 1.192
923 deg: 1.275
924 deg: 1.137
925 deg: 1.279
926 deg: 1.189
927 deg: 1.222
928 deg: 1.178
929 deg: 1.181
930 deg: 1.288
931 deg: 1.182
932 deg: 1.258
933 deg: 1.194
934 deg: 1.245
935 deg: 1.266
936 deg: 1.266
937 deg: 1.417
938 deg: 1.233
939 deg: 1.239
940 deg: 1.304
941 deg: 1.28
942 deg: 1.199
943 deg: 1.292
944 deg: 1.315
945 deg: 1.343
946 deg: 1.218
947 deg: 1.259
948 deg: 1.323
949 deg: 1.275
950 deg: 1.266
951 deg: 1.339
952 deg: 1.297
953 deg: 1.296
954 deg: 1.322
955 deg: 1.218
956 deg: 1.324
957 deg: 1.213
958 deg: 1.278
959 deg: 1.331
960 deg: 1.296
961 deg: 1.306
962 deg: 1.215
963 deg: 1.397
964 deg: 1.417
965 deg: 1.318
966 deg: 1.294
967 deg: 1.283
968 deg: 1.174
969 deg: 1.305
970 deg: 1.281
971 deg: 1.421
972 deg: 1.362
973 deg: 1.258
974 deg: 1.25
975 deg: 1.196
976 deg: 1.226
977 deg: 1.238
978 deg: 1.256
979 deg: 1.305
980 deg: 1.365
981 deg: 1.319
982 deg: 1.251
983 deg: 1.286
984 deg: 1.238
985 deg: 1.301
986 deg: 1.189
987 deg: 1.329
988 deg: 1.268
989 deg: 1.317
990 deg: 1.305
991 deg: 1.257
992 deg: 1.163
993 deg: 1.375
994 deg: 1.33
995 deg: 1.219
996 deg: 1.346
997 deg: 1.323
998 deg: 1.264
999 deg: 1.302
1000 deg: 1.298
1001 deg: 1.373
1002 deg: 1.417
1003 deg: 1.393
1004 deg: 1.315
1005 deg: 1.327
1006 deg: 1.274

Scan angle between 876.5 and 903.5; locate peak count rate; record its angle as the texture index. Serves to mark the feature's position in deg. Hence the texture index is 879 deg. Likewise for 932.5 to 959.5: 937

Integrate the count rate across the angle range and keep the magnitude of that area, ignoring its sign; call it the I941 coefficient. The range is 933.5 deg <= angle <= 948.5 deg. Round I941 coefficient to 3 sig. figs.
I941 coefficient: 19.2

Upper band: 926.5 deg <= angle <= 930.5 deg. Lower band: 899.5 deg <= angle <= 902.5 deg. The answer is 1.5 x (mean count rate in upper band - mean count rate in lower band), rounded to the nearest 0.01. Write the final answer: 0.13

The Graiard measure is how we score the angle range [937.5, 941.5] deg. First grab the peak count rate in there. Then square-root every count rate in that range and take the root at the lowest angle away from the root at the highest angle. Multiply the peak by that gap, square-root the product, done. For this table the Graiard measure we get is 0.165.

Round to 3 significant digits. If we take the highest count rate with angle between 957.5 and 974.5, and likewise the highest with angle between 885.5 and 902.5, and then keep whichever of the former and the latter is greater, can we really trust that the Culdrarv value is 1.42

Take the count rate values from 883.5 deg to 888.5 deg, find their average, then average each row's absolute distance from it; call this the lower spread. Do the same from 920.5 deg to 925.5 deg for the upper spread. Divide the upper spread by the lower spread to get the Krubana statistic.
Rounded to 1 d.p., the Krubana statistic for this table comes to 1.2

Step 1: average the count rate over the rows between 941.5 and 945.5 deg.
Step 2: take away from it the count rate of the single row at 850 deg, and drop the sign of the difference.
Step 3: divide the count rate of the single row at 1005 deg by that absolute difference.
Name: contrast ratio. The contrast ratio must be 66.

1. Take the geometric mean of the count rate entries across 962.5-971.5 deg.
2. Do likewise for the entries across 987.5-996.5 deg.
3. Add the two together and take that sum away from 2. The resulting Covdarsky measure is -0.60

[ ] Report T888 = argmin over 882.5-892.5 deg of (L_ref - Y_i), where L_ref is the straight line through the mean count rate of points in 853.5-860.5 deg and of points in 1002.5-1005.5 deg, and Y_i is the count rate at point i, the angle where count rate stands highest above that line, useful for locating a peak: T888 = 883 deg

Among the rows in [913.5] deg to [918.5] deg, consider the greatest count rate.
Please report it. 1.365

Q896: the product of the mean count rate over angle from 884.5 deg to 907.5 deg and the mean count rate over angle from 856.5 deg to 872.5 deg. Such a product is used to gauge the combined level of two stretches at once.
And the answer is 1.18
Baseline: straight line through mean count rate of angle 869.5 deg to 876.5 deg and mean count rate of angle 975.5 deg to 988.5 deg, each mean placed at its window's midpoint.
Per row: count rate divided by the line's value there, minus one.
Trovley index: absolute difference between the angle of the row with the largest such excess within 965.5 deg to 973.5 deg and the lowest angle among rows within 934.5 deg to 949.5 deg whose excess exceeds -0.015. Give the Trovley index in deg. 36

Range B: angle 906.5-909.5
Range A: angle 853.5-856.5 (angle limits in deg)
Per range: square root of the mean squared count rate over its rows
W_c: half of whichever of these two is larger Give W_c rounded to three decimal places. 0.663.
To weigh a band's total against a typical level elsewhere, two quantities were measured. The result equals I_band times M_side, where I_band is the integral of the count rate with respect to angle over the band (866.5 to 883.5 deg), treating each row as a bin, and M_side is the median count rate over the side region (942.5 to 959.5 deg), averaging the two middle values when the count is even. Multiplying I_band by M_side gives 26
